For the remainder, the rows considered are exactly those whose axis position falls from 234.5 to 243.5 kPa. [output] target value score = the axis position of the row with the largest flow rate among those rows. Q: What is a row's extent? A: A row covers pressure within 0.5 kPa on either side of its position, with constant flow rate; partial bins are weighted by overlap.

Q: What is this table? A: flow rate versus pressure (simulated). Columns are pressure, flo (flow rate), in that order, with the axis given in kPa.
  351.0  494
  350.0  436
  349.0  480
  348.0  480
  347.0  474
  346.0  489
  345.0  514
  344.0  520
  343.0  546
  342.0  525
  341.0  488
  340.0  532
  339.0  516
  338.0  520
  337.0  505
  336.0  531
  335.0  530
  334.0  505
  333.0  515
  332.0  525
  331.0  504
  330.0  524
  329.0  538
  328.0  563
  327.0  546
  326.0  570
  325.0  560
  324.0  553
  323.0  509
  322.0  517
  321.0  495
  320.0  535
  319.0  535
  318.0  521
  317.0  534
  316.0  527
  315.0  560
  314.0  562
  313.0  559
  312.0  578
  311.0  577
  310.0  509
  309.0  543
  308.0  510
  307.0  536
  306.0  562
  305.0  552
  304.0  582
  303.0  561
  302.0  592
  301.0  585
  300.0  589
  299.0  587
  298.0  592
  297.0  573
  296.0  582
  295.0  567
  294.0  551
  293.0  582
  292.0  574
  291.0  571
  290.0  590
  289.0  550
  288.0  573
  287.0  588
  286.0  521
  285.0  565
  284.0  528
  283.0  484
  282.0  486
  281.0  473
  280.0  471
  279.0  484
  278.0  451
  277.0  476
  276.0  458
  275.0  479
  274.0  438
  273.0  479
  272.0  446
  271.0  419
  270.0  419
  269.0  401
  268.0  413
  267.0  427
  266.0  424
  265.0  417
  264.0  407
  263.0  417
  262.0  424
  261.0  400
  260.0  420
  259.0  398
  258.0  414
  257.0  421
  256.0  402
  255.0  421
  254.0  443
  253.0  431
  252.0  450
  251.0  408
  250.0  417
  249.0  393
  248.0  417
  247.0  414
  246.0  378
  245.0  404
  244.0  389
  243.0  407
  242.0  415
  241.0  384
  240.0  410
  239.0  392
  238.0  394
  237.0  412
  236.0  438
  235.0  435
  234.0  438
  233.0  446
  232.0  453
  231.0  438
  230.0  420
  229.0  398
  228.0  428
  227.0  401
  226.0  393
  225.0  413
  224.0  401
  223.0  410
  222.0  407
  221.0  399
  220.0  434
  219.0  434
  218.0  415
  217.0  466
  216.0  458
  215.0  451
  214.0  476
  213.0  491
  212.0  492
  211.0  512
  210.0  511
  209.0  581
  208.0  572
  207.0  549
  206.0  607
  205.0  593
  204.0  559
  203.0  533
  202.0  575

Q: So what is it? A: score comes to 236.0 kPa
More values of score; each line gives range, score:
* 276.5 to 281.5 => 279.0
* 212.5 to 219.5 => 213.0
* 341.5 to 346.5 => 343.0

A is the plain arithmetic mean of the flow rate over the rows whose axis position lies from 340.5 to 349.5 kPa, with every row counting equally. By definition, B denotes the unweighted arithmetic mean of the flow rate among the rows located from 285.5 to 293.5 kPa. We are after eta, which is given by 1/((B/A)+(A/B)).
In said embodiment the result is 0.496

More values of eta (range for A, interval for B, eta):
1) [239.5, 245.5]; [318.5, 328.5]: 0.479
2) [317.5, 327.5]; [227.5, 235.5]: 0.489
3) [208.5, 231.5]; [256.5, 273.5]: 0.499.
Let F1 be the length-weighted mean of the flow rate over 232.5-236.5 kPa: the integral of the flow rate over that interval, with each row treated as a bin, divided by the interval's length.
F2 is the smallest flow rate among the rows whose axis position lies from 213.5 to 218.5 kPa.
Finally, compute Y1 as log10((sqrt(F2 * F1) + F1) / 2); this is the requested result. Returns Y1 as 2.637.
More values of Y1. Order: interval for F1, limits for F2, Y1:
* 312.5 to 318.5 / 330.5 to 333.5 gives 2.727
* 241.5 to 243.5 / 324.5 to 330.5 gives 2.641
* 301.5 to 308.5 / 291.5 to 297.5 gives 2.744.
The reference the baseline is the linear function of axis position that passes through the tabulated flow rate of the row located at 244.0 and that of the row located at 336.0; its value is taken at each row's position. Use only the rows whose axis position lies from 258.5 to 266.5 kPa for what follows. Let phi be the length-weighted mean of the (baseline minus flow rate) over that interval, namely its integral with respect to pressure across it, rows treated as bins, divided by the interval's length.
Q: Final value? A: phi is 4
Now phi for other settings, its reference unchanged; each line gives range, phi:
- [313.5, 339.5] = -14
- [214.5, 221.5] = -88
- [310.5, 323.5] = -37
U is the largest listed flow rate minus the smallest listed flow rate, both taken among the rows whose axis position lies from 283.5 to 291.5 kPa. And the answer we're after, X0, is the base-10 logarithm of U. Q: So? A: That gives 1.84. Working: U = 69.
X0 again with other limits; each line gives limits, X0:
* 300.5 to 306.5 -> 1.60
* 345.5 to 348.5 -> 1.18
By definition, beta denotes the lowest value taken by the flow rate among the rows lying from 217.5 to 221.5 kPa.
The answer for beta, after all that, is 399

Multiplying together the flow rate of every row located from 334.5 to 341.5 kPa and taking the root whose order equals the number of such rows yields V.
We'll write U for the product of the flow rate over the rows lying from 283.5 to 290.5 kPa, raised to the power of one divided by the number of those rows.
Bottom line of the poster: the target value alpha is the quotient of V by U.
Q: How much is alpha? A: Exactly 0.93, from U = 559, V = 517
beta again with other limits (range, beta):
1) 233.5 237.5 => 412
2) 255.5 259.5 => 398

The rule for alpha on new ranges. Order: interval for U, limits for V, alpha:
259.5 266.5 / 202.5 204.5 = 1.31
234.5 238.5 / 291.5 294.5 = 1.36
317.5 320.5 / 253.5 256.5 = 0.80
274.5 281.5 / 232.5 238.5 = 0.91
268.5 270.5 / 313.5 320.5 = 1.31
